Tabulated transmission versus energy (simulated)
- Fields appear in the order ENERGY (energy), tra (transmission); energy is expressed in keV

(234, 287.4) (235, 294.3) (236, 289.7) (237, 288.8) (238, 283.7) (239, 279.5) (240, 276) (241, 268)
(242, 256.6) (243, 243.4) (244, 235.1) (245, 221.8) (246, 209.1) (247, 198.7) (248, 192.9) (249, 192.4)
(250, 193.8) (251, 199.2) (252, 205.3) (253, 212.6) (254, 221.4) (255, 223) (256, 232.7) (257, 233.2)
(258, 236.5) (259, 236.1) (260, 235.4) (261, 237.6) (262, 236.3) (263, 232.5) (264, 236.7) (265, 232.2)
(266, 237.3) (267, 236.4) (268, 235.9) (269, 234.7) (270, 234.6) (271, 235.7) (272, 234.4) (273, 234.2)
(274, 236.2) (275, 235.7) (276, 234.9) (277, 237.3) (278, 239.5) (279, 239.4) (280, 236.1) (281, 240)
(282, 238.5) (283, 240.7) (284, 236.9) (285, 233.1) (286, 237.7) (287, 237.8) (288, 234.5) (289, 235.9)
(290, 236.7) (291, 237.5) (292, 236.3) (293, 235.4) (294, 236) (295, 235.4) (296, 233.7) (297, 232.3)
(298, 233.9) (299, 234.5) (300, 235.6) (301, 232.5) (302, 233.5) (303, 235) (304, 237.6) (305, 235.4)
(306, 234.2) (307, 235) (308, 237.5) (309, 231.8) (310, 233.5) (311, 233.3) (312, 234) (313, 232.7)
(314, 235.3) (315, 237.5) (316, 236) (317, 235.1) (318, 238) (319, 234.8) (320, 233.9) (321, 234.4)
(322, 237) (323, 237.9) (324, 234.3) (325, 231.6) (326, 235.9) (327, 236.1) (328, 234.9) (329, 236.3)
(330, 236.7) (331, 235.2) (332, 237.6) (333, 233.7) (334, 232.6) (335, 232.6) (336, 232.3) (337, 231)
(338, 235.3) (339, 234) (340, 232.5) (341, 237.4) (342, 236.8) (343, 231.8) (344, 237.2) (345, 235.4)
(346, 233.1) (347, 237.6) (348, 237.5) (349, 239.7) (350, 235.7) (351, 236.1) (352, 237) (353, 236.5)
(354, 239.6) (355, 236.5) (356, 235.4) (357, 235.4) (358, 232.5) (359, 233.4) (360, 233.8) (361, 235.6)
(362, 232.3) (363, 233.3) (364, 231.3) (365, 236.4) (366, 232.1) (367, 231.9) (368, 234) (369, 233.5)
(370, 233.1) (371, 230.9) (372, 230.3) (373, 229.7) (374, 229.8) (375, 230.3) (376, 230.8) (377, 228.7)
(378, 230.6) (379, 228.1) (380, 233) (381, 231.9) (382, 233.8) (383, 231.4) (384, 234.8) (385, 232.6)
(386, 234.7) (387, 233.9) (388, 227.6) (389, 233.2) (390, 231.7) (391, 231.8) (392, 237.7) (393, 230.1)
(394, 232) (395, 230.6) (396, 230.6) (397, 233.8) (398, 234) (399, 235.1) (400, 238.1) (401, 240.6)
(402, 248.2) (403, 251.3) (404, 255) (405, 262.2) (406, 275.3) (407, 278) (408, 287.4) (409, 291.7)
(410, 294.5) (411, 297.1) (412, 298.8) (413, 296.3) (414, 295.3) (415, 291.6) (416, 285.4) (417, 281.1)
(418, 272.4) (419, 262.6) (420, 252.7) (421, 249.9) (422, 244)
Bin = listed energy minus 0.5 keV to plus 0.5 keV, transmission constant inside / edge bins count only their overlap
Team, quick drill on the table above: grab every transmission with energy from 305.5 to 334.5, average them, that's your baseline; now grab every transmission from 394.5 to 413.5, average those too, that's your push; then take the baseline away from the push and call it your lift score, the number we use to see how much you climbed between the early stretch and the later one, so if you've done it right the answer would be 27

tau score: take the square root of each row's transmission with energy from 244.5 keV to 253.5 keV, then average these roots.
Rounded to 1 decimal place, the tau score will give 14.2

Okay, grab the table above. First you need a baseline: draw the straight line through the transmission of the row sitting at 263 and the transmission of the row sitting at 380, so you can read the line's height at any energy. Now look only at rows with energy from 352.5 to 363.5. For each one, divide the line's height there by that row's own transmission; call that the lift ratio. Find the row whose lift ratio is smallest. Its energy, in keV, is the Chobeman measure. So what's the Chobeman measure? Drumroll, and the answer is 354 keV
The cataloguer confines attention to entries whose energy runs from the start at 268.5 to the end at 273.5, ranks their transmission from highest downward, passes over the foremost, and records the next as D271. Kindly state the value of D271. 234.7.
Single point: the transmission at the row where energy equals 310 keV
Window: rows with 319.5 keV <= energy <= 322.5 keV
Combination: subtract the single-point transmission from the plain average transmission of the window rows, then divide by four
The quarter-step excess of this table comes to 0.4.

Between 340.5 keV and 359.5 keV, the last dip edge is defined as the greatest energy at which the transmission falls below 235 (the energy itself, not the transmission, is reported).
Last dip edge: 359 keV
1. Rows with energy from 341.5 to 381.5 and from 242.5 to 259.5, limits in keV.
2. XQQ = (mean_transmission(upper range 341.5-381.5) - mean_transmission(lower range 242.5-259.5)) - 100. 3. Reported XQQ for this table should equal -83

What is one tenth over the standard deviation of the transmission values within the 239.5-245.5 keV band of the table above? 0.005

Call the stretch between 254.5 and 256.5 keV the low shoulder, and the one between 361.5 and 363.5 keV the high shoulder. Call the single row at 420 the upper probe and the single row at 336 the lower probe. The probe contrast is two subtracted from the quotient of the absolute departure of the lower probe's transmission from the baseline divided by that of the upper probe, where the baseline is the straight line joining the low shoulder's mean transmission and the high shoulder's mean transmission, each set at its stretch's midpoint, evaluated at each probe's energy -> -2.0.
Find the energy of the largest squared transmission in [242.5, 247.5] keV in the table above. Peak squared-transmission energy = 243 keV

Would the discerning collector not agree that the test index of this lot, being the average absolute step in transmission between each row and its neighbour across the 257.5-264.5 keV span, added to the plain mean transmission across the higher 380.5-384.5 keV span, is 235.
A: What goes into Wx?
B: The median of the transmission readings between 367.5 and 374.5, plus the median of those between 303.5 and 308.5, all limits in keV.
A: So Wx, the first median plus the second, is 466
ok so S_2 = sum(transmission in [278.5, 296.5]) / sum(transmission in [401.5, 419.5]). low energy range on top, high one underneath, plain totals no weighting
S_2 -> 0.85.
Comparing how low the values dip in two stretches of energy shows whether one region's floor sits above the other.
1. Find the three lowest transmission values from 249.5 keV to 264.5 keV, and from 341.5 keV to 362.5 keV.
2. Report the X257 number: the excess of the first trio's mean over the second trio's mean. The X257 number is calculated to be -33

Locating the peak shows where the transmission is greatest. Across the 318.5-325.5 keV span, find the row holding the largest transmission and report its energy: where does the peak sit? 323 keV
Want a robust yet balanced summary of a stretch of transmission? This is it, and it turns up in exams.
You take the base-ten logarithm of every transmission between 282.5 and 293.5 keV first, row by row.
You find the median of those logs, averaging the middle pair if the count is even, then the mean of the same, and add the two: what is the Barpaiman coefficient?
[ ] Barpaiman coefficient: 4.75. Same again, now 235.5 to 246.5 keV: 4.84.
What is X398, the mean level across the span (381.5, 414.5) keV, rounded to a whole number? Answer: 251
